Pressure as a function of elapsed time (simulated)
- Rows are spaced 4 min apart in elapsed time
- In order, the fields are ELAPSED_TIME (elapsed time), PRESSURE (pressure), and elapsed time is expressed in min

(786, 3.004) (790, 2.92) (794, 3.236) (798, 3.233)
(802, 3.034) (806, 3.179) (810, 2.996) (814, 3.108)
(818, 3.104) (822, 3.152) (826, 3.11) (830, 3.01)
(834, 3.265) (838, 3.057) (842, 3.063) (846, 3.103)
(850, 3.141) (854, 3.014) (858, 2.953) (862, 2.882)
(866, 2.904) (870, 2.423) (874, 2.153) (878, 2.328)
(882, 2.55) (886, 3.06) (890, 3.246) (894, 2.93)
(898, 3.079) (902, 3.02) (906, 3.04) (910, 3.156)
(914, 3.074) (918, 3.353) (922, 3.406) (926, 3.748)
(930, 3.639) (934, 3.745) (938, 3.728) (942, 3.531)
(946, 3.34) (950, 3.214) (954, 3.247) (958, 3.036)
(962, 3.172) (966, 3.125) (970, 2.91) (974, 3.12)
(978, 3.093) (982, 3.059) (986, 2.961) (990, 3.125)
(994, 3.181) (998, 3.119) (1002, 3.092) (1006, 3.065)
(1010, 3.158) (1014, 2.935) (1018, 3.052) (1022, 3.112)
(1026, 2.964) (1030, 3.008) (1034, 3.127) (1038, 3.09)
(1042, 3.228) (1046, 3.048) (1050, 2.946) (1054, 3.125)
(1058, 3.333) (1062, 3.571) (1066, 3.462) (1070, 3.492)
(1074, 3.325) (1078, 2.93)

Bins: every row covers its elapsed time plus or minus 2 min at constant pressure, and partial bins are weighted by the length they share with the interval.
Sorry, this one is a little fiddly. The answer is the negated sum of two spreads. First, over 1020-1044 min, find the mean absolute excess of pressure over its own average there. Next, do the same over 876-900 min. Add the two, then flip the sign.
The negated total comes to -0.35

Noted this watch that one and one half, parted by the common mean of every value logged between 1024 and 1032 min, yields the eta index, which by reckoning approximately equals 0.502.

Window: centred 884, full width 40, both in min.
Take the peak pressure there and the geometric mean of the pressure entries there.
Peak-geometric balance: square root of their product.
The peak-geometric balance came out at 2.99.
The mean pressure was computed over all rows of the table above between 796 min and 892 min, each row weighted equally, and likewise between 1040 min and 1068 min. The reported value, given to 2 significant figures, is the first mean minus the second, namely -0.28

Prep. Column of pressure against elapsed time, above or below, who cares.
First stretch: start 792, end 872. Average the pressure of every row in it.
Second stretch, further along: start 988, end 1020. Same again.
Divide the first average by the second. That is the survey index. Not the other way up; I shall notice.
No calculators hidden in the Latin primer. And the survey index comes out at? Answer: 0.986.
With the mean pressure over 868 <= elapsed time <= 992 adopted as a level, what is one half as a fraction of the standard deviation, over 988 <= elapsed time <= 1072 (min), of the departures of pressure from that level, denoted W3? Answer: 2.9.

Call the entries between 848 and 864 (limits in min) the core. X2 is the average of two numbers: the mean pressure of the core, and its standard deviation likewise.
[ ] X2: 1.55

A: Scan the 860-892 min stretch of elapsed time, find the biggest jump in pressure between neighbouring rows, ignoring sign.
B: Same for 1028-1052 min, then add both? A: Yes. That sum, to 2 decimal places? 0.69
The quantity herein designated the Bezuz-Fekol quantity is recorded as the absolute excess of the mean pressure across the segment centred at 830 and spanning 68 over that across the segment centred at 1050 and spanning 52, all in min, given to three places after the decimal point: 0.127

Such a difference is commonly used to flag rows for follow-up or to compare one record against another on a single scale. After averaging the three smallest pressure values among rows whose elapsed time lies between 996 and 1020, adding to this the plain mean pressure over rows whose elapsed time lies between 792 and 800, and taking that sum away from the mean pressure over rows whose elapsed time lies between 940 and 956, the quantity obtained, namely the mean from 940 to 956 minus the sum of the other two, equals -2.9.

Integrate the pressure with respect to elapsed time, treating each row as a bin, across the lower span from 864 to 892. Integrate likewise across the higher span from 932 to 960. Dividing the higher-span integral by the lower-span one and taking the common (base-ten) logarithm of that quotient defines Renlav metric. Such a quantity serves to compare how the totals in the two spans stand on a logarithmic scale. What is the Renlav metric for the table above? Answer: 0.11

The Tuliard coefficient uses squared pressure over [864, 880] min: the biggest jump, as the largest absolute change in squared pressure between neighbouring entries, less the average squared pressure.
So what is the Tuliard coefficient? -3.5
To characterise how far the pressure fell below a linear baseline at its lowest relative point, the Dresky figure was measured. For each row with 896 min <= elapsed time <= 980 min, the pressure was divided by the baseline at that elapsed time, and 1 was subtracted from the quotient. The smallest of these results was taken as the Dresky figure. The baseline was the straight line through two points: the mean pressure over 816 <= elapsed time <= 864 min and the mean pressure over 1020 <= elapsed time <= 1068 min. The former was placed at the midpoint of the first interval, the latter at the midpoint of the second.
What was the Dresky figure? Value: -0.07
